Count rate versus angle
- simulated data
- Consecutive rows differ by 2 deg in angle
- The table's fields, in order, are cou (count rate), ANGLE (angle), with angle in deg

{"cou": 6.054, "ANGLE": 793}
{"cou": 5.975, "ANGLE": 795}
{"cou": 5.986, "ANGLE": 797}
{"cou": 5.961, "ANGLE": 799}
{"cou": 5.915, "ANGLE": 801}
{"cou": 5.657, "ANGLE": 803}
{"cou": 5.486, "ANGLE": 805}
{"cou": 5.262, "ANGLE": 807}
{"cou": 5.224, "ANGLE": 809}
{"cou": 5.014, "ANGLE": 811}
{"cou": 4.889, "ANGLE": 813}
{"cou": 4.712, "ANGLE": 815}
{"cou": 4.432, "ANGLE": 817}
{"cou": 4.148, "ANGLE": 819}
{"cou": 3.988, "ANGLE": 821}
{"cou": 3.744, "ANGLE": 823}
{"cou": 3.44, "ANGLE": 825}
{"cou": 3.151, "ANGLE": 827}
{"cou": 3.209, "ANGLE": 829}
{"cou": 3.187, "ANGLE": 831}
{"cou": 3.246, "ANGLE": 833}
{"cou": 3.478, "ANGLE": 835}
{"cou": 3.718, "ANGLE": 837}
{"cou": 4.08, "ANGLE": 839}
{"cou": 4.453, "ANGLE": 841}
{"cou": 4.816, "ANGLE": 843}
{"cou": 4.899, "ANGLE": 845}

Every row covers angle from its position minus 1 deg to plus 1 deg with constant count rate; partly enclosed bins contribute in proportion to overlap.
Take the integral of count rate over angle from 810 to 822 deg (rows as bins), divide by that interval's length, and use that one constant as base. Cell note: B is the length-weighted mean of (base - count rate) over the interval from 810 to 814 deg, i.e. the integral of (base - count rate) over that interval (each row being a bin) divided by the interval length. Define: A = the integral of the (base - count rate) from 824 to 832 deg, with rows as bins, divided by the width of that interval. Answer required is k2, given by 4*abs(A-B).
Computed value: 7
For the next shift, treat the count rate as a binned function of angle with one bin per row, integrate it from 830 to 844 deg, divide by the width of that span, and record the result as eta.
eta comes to 3.9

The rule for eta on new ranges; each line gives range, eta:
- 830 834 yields 3.2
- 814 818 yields 4.6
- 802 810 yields 5.4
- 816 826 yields 4.0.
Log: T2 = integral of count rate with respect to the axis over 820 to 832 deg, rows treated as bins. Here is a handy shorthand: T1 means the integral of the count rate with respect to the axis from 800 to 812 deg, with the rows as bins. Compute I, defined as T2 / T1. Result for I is 0.64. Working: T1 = 65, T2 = 41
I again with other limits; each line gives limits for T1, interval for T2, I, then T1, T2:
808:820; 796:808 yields 1.21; 57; 69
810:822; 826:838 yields 0.74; 54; 40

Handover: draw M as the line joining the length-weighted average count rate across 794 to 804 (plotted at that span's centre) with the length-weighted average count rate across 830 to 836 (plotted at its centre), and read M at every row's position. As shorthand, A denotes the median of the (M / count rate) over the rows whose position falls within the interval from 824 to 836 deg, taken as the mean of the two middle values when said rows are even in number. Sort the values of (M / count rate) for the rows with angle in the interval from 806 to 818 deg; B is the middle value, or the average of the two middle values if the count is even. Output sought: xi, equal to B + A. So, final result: 2.10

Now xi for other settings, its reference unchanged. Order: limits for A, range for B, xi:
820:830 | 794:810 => 2.12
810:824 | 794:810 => 2.01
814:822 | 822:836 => 2.12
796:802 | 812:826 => 2.04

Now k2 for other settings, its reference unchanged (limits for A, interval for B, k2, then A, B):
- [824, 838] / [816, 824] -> 3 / 1.2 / 0.5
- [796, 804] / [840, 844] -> 5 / -1.3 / -0.1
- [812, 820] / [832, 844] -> 2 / 0.0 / 0.6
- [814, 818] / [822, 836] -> 5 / 0.0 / 1.2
